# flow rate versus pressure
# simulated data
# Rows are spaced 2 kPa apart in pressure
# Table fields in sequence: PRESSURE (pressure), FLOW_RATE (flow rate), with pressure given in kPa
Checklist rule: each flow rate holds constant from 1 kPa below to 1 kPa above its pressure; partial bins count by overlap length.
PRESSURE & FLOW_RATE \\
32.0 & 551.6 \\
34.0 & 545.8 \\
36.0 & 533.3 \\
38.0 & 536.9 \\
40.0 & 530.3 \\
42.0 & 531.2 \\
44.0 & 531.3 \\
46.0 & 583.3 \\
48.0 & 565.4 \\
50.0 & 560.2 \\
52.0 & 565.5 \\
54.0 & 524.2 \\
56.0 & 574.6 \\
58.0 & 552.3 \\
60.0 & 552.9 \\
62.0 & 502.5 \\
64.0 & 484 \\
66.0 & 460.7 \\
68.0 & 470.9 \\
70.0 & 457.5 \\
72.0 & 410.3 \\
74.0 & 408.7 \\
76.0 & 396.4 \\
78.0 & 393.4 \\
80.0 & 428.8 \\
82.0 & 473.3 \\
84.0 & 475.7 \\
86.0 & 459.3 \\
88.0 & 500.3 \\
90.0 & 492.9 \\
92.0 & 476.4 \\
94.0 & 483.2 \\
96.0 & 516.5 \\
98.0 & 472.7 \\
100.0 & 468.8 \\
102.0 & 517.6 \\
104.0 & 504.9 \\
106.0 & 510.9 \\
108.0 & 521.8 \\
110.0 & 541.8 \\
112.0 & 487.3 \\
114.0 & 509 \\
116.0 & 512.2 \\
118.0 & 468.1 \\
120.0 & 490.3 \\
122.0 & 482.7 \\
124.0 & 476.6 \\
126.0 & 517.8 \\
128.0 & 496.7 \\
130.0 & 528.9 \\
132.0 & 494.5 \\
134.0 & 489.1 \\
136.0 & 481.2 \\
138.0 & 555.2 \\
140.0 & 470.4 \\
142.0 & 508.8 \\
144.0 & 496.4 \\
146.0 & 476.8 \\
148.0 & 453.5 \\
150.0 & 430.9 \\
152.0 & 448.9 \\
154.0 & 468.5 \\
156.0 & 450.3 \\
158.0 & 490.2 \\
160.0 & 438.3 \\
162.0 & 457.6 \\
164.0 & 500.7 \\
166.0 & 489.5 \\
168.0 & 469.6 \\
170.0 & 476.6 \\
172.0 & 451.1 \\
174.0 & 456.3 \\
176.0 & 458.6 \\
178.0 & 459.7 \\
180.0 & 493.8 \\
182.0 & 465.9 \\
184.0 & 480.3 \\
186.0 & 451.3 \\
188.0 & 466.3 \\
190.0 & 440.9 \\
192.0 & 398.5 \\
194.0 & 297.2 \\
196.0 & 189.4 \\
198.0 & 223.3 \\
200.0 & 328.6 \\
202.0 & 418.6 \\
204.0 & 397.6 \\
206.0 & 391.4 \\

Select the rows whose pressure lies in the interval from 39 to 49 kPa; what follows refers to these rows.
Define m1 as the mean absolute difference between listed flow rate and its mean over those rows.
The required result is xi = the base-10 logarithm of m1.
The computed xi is 1.32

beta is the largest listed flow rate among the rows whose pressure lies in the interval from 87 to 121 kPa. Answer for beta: 541.8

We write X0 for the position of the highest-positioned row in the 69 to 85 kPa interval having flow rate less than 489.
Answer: 84.0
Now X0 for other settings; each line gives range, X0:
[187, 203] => 202.0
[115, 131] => 124.0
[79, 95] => 94.0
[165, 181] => 178.0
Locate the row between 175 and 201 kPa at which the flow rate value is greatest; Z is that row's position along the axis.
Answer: 180.0 kPa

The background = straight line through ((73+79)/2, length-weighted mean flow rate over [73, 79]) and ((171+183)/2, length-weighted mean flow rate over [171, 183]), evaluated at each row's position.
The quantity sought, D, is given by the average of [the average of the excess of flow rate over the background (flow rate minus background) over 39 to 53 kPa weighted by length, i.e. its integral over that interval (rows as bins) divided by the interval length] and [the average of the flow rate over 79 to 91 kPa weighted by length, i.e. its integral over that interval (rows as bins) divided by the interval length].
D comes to 322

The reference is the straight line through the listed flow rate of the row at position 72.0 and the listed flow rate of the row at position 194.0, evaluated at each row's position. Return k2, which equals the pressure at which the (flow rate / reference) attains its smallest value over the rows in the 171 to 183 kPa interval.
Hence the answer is 172.0 kPa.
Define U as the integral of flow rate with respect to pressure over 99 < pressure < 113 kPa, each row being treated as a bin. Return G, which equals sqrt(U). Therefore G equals 84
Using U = 7106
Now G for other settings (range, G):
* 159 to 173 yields 81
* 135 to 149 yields 83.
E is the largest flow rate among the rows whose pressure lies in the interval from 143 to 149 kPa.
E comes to 496.4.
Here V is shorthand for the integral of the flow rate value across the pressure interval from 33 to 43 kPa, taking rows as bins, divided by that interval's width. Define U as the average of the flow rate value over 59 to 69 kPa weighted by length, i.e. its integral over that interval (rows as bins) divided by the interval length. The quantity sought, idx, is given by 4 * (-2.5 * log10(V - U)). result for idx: -16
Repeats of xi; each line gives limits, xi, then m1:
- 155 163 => 1.19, 16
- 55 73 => 1.64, 44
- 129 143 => 1.36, 23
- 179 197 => 1.88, 76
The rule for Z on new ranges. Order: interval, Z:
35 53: 46.0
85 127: 110.0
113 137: 130.0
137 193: 138.0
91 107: 102.0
